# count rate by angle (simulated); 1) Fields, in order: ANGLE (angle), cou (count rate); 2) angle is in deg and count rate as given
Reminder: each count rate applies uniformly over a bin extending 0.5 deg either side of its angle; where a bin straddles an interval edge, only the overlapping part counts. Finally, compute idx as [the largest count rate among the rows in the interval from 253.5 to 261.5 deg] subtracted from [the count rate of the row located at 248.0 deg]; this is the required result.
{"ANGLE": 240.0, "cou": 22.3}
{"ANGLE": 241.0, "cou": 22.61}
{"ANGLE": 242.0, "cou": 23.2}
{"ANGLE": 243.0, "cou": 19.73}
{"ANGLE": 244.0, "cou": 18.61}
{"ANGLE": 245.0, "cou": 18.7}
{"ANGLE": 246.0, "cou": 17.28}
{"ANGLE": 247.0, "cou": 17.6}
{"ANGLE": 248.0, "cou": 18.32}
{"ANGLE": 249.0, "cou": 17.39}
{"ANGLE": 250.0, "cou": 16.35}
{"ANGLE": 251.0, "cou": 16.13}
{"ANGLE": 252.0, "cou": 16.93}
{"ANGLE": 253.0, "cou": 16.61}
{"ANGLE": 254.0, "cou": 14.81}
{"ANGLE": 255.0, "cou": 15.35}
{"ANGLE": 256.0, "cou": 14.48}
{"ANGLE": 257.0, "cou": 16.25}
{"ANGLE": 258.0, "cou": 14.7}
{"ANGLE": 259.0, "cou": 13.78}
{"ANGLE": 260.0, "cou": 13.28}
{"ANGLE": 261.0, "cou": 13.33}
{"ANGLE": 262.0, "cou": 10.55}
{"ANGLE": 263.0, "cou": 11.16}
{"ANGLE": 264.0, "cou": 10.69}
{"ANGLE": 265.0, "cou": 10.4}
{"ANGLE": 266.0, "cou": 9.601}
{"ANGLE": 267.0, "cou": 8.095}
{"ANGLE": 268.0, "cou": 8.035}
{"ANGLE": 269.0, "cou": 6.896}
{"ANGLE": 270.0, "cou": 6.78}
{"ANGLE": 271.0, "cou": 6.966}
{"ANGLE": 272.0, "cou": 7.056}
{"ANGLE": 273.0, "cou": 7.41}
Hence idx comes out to 2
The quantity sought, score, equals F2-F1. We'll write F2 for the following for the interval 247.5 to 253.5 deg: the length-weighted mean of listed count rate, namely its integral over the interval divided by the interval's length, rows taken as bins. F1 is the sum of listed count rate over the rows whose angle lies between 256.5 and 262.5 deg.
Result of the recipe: -65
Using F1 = 82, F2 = 17.0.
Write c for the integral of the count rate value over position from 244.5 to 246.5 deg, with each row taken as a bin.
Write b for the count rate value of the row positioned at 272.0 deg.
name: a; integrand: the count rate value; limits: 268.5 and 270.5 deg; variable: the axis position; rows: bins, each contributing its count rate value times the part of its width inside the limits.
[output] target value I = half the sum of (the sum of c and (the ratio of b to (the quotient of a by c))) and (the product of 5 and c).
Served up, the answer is 117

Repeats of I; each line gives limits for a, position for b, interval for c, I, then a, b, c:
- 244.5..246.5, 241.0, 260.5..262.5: 79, 36.0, 22.61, 24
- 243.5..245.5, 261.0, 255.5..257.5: 98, 37.3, 13.33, 31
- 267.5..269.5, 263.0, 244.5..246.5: 121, 14.9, 11.16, 36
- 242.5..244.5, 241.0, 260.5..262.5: 79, 38.3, 22.61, 24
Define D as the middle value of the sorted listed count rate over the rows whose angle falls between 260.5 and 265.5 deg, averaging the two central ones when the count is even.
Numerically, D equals 10.7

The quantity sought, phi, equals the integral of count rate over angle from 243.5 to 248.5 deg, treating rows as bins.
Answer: 91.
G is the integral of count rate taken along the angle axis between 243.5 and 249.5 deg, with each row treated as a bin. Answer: 108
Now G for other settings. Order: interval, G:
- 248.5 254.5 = 98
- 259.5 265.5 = 69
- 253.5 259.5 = 89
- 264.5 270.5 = 50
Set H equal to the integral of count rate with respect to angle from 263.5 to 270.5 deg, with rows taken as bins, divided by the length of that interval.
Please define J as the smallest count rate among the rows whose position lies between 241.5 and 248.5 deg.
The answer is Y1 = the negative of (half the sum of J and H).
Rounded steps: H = 9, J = 17.28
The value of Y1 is -13.0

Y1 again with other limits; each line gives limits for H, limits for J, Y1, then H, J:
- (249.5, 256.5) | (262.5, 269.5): -11.4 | 16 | 6.896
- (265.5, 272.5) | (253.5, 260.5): -10.5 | 8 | 13.28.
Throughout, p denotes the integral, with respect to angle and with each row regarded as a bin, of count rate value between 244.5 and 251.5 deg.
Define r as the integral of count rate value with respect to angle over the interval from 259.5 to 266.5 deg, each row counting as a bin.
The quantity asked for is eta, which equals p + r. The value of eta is 201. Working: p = 122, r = 79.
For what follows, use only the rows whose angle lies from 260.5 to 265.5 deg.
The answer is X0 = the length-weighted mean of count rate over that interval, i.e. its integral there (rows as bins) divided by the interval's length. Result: 11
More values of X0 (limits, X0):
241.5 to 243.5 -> 21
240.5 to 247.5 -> 20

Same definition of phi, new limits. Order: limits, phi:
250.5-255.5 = 80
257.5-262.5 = 66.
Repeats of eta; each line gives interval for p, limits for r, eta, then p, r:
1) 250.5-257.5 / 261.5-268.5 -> 179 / 111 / 69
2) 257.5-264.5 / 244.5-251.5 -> 209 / 87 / 122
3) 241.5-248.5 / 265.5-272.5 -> 187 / 133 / 53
